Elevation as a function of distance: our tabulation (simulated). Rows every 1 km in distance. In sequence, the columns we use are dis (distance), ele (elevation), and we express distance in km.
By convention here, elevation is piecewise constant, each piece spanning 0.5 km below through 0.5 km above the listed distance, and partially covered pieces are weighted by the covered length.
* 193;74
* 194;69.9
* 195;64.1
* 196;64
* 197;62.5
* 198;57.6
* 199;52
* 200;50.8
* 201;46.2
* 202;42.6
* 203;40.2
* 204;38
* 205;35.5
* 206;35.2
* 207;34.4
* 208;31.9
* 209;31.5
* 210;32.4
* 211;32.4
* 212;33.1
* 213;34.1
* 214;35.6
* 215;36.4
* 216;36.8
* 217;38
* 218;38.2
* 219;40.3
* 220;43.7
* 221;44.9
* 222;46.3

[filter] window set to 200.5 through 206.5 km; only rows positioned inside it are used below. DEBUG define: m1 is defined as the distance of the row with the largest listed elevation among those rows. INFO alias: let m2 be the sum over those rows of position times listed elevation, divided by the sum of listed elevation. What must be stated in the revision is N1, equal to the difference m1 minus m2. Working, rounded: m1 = 201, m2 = 203.3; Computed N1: -2.3 km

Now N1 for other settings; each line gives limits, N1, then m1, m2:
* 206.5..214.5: 3.5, 214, 210.5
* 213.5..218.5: 2.0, 218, 216.0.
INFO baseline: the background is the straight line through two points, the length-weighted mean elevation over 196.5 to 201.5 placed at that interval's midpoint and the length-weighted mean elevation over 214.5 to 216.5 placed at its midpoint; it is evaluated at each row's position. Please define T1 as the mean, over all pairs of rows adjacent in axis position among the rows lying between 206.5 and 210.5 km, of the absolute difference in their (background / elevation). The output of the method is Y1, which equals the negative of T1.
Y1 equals -0.052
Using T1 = 0.052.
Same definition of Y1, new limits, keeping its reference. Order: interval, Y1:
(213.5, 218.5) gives -0.046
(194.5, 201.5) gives -0.041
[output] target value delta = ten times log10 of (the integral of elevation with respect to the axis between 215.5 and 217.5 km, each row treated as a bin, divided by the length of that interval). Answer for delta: 15.7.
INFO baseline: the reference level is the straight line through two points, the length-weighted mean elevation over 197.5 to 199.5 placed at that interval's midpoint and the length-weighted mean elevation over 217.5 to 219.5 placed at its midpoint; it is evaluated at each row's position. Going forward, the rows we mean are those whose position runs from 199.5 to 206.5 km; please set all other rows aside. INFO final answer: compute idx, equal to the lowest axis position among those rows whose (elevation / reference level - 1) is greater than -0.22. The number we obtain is 200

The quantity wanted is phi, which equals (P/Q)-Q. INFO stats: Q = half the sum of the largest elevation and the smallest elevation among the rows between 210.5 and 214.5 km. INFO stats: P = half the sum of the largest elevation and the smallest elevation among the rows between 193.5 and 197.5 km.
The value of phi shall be -32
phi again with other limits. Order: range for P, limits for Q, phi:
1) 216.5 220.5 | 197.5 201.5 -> -51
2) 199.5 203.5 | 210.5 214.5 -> -33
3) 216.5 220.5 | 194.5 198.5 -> -60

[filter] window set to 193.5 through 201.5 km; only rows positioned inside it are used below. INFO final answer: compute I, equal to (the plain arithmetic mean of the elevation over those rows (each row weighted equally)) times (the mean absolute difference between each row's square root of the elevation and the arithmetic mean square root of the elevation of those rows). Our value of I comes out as 26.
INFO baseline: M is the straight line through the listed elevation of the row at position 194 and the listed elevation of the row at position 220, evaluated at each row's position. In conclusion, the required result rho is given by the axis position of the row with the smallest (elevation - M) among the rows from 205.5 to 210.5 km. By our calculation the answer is 208 km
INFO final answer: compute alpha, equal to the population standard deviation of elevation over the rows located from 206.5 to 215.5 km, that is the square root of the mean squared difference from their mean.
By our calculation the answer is 1.6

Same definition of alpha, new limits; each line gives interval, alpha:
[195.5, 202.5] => 7.5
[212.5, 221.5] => 3.4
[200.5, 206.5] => 3.9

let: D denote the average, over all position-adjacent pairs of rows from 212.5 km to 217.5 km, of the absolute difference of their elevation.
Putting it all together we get 1.0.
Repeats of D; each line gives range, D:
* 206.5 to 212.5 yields 0.9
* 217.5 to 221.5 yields 2.2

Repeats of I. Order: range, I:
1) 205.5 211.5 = 3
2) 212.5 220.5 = 7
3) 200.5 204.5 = 9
